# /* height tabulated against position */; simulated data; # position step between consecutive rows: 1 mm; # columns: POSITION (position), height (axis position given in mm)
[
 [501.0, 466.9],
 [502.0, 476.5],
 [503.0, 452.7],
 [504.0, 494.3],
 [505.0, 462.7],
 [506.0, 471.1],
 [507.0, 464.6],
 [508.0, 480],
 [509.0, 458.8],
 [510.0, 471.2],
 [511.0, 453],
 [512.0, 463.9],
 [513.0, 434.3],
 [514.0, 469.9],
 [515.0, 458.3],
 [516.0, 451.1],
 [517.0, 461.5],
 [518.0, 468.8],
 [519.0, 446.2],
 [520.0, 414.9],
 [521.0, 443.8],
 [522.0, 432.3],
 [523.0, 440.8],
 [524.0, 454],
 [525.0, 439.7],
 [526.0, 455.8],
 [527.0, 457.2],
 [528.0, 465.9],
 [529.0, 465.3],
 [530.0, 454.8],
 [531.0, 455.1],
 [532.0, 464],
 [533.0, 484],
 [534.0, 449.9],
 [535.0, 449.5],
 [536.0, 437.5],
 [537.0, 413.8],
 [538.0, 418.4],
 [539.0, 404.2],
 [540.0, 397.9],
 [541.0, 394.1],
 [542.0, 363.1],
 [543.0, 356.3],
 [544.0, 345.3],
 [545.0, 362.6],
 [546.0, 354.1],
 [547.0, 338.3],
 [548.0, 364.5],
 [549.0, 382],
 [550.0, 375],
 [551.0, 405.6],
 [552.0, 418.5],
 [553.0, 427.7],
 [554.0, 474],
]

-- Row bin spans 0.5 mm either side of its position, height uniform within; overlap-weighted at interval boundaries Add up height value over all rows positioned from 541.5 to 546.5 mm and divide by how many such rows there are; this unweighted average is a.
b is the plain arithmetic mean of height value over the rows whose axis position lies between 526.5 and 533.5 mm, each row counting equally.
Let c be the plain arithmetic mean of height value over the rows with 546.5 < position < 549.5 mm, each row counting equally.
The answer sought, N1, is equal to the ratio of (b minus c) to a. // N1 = 0.29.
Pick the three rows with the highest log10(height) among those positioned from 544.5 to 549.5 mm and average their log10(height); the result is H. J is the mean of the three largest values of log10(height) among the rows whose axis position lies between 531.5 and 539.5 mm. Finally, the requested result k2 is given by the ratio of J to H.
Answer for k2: 1.039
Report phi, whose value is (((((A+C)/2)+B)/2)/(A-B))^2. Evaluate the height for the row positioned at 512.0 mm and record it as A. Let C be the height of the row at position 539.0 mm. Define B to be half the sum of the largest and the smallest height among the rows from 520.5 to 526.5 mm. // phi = 489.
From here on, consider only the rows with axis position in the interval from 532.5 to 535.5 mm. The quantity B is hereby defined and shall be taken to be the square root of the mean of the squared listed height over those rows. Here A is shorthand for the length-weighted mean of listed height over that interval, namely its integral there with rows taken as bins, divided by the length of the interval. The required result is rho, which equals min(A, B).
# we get 461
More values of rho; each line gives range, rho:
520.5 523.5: 439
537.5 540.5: 407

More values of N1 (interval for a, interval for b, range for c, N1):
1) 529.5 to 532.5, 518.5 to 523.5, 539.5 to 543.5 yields 0.13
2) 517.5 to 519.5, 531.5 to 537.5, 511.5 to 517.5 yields -0.01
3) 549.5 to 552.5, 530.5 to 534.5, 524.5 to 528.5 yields 0.02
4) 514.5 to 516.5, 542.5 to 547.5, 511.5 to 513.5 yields -0.22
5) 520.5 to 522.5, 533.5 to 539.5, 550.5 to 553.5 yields 0.03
